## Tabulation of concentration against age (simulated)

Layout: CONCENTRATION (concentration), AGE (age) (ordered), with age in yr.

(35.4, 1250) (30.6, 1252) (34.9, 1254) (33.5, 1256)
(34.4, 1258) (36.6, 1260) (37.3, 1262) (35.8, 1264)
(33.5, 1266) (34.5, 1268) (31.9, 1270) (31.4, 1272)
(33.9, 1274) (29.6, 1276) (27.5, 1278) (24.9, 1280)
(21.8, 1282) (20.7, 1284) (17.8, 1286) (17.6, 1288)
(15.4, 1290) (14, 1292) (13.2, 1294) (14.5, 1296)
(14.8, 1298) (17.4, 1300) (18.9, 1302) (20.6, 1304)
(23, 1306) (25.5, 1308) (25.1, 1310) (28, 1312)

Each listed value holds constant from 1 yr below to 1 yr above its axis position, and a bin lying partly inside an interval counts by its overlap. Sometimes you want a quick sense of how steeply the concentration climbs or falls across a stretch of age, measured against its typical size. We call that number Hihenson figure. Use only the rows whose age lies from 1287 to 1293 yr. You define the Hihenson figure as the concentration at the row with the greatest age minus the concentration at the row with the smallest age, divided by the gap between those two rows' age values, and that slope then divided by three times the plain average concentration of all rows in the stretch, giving -0.019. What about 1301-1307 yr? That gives 0.016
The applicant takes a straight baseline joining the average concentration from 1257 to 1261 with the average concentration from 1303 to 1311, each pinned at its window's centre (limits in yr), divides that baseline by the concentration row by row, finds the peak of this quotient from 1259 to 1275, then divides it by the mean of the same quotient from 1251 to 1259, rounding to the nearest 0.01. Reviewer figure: 0.94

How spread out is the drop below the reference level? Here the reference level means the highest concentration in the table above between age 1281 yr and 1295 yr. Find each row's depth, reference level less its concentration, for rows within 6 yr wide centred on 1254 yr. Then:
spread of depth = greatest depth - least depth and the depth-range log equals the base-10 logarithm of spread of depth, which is 0.63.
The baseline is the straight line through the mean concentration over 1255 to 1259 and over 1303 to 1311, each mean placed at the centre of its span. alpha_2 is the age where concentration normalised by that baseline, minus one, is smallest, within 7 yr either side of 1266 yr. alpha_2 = 1272 yr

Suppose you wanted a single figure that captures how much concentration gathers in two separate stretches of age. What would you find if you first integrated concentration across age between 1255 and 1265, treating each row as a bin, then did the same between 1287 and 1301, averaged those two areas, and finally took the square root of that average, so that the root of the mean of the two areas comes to 17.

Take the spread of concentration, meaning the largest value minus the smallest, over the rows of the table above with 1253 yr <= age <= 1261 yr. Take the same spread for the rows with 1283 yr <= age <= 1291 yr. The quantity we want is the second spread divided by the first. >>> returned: 1.7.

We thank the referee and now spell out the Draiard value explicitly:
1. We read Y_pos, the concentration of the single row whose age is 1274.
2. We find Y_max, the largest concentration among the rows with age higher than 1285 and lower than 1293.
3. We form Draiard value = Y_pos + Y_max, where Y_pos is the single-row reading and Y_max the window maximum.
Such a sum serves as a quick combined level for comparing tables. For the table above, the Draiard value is 52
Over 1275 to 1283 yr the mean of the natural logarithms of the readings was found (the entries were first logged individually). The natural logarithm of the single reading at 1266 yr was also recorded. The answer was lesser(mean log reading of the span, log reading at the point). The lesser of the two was 3.25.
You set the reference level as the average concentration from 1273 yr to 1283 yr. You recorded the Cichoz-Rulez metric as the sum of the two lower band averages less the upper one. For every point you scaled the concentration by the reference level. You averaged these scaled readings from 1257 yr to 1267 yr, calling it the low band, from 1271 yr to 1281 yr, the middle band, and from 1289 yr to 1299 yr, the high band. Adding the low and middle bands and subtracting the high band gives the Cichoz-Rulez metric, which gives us 1.84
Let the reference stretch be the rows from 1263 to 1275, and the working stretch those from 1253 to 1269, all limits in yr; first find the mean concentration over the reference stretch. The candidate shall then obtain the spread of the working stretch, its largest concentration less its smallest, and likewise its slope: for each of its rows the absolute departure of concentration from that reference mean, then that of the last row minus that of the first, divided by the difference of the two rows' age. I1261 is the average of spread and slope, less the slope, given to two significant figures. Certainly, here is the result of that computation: 1.9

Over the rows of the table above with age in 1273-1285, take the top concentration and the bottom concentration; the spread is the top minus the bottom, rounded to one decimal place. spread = 13.2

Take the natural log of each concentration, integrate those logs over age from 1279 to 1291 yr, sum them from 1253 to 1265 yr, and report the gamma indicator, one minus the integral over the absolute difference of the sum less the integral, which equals -1.51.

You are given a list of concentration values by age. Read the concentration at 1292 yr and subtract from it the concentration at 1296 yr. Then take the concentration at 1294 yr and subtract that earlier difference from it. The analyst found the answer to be 14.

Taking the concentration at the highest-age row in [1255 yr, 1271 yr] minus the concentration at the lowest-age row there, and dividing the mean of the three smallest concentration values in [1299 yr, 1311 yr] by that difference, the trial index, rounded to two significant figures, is -12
